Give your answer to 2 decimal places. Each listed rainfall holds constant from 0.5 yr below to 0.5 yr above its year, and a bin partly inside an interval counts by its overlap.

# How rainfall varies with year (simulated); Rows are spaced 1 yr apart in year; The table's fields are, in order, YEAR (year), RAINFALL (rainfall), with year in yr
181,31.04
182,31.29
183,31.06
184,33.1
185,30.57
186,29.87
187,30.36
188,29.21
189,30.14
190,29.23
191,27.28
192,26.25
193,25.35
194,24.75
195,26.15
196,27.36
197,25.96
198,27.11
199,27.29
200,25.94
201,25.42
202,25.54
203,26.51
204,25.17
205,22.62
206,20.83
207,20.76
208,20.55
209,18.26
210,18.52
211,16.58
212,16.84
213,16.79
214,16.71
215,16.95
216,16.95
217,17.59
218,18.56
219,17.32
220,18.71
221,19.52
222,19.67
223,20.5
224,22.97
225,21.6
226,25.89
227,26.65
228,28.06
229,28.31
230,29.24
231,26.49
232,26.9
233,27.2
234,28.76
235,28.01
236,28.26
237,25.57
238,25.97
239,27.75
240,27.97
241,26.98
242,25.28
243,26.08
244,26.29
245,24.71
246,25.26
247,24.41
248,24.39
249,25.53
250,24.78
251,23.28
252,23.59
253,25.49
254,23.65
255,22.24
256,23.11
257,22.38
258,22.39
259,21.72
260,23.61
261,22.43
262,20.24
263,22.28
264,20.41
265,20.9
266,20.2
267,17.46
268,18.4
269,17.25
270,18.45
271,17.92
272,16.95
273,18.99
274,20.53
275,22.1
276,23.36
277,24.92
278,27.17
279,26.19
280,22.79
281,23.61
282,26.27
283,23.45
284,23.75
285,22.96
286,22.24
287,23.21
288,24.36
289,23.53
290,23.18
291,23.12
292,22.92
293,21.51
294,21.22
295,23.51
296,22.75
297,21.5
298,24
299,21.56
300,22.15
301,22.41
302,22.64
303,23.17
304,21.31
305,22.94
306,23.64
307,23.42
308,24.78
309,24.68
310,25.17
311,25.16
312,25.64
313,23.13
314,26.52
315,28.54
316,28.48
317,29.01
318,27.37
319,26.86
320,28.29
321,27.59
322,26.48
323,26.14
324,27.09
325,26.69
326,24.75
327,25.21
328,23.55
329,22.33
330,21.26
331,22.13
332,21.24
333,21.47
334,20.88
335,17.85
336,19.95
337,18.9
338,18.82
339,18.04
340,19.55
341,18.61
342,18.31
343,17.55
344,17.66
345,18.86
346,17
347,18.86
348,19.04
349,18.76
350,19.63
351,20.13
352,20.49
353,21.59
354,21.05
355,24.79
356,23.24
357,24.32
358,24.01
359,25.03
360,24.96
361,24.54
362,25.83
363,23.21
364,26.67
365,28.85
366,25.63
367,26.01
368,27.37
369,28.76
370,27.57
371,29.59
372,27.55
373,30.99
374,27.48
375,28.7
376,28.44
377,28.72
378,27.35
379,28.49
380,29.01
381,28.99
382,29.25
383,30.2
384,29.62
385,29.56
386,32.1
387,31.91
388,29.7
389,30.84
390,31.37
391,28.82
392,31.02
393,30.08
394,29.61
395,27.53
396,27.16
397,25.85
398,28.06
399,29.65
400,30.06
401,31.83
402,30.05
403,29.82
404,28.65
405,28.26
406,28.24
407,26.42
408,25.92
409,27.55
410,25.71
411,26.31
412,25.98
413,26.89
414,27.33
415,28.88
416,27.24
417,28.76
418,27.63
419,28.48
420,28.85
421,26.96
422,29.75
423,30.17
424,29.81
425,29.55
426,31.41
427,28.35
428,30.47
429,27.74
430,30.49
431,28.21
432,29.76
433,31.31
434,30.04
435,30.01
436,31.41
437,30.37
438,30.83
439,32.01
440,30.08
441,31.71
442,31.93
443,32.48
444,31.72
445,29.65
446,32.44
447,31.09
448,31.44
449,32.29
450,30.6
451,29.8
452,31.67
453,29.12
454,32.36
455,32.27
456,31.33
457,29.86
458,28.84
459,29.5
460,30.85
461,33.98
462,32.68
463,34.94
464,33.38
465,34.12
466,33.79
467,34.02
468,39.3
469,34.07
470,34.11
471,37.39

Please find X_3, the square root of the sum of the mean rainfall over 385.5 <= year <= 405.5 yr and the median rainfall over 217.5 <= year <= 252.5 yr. 7.43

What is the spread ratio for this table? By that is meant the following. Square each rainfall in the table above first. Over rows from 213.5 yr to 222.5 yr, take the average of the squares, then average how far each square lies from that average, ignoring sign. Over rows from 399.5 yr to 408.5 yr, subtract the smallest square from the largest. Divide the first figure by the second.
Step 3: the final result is 0.11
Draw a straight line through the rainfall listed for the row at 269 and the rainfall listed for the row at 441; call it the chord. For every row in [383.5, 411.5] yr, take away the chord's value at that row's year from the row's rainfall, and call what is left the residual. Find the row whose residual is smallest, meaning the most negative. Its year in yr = 410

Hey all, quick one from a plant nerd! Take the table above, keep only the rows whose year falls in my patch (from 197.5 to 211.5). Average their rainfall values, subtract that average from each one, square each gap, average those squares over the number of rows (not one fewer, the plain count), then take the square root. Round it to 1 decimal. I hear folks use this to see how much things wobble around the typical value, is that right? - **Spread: 3.5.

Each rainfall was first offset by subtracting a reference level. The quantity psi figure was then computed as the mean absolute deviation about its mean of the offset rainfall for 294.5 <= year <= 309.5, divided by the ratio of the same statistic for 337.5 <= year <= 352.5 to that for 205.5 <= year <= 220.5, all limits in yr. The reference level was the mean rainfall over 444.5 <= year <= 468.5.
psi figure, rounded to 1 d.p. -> 1.5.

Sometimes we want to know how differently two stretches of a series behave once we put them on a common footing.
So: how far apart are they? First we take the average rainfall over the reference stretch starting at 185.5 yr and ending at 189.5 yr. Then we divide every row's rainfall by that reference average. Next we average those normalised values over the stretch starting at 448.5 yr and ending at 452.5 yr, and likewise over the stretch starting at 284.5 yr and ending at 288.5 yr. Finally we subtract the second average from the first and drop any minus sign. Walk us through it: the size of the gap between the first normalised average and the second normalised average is 0.3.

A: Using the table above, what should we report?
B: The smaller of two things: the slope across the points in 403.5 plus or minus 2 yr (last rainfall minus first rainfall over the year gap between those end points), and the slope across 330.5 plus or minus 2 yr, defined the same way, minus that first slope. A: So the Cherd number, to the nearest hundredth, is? -0.60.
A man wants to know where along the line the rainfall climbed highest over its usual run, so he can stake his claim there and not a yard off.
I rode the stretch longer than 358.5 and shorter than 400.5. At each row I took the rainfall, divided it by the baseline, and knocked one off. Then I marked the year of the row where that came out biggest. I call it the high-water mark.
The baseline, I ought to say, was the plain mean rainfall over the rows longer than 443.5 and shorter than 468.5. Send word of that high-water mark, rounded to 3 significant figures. 386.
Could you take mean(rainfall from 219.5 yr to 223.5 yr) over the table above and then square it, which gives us 384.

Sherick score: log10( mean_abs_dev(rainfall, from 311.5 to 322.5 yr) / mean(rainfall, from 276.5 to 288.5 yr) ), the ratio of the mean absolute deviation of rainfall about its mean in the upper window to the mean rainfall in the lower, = -1.29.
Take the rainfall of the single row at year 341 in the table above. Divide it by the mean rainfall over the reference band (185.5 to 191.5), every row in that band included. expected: 0.63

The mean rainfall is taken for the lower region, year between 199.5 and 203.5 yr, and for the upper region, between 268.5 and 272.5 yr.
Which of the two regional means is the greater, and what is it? 26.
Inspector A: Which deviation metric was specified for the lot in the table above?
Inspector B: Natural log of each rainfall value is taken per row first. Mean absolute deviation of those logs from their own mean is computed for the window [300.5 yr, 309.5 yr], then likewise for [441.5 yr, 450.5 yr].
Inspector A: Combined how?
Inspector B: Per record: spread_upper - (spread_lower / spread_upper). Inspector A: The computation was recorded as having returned -1.5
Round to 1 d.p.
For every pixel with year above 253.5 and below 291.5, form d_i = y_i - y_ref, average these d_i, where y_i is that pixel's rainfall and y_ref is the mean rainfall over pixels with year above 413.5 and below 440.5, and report -7.4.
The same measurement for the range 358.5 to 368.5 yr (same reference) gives -3.7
